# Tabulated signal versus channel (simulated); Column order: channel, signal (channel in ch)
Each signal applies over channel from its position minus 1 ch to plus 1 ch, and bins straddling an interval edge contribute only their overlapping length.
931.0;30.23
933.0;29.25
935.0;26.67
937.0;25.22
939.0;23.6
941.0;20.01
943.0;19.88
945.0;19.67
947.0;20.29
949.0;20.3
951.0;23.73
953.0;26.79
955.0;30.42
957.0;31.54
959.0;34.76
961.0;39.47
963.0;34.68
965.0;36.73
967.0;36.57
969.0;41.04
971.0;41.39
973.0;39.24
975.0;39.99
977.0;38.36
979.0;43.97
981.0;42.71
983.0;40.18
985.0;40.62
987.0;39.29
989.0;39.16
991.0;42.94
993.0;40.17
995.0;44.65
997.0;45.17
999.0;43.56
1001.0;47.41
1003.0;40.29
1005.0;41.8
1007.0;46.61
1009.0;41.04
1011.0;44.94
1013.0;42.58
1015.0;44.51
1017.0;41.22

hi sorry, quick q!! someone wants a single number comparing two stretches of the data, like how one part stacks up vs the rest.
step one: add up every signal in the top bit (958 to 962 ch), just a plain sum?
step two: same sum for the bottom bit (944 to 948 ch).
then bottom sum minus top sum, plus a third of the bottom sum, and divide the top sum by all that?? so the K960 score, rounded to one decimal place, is -3.5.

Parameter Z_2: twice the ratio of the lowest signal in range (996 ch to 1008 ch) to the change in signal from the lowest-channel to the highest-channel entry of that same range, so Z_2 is 56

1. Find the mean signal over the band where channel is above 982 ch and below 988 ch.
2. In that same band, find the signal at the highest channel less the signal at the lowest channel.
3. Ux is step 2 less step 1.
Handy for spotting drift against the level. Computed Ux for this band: -41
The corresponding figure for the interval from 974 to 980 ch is -37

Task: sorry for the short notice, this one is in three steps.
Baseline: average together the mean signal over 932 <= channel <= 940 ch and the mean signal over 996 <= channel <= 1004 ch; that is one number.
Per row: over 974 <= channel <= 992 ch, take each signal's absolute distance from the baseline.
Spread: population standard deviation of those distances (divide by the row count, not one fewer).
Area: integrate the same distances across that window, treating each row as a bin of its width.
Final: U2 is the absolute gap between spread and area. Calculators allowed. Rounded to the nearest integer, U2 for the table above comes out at 100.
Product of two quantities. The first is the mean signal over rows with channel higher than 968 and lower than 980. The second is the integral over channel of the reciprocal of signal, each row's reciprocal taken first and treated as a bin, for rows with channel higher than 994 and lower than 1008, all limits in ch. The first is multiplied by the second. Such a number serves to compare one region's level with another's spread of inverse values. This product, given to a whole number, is 13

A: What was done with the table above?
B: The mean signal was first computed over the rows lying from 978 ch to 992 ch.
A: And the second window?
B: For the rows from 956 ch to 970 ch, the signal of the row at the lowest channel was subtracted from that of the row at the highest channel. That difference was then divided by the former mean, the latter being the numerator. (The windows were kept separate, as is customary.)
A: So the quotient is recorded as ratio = 0.23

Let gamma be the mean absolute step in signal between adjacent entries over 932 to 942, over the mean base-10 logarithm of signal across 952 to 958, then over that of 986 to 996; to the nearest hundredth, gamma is 0.97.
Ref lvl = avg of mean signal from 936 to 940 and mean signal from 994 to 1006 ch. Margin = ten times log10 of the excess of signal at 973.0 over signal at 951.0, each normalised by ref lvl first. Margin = -3.4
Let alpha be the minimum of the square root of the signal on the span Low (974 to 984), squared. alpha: 38.4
